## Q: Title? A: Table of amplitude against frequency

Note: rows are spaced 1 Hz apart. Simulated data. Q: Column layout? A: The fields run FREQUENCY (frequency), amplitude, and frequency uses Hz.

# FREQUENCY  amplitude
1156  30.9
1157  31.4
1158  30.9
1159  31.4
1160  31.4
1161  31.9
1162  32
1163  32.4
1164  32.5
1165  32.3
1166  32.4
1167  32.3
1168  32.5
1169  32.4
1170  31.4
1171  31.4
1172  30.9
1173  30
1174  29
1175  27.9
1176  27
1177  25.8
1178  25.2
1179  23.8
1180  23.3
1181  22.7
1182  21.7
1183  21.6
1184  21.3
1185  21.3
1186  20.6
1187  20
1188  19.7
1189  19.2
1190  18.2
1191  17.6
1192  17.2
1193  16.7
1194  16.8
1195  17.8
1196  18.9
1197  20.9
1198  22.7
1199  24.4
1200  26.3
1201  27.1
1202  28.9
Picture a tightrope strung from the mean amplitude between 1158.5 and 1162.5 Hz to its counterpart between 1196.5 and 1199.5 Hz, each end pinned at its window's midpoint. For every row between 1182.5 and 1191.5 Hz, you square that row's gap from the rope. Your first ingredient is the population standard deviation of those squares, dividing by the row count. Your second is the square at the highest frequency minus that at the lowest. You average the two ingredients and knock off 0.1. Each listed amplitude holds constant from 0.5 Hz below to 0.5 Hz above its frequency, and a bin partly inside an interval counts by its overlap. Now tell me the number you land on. 16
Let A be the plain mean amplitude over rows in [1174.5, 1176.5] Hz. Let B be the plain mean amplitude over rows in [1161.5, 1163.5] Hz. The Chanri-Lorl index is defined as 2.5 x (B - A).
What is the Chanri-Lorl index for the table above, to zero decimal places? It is 12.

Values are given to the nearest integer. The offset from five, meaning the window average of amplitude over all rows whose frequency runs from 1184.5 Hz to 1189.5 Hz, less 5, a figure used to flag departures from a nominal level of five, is 15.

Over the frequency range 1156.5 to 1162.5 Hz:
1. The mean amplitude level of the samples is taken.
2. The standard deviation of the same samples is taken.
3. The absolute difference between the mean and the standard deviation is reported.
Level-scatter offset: 31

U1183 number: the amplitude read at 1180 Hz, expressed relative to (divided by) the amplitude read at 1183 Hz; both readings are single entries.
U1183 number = 1.08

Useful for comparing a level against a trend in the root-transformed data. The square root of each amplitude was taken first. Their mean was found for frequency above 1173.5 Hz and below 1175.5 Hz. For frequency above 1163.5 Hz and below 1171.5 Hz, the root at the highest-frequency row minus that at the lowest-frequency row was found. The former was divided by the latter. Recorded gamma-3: -55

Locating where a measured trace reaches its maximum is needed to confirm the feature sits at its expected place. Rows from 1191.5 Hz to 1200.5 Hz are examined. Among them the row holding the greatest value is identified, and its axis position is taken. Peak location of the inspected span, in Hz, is 1200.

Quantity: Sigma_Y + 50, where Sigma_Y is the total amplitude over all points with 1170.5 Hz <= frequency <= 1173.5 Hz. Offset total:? 142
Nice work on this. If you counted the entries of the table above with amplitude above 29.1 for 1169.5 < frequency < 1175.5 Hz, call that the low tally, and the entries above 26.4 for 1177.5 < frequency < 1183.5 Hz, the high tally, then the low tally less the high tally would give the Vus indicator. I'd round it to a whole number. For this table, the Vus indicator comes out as 4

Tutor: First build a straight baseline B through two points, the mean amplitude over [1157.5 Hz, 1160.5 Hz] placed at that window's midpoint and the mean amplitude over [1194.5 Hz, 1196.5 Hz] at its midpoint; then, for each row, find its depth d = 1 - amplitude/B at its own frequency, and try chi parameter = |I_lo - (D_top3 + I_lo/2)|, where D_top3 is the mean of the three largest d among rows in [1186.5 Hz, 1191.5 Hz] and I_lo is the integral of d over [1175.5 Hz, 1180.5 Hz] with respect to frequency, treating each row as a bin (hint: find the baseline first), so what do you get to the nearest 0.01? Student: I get 0.15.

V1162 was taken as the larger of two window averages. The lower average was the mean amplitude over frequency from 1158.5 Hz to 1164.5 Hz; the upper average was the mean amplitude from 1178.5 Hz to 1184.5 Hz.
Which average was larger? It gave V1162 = 31.9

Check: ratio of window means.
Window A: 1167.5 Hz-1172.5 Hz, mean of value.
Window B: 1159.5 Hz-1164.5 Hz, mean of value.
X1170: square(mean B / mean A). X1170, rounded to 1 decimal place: 1.0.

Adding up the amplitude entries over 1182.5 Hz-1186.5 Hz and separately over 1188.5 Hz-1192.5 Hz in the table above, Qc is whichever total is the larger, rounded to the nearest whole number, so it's 85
